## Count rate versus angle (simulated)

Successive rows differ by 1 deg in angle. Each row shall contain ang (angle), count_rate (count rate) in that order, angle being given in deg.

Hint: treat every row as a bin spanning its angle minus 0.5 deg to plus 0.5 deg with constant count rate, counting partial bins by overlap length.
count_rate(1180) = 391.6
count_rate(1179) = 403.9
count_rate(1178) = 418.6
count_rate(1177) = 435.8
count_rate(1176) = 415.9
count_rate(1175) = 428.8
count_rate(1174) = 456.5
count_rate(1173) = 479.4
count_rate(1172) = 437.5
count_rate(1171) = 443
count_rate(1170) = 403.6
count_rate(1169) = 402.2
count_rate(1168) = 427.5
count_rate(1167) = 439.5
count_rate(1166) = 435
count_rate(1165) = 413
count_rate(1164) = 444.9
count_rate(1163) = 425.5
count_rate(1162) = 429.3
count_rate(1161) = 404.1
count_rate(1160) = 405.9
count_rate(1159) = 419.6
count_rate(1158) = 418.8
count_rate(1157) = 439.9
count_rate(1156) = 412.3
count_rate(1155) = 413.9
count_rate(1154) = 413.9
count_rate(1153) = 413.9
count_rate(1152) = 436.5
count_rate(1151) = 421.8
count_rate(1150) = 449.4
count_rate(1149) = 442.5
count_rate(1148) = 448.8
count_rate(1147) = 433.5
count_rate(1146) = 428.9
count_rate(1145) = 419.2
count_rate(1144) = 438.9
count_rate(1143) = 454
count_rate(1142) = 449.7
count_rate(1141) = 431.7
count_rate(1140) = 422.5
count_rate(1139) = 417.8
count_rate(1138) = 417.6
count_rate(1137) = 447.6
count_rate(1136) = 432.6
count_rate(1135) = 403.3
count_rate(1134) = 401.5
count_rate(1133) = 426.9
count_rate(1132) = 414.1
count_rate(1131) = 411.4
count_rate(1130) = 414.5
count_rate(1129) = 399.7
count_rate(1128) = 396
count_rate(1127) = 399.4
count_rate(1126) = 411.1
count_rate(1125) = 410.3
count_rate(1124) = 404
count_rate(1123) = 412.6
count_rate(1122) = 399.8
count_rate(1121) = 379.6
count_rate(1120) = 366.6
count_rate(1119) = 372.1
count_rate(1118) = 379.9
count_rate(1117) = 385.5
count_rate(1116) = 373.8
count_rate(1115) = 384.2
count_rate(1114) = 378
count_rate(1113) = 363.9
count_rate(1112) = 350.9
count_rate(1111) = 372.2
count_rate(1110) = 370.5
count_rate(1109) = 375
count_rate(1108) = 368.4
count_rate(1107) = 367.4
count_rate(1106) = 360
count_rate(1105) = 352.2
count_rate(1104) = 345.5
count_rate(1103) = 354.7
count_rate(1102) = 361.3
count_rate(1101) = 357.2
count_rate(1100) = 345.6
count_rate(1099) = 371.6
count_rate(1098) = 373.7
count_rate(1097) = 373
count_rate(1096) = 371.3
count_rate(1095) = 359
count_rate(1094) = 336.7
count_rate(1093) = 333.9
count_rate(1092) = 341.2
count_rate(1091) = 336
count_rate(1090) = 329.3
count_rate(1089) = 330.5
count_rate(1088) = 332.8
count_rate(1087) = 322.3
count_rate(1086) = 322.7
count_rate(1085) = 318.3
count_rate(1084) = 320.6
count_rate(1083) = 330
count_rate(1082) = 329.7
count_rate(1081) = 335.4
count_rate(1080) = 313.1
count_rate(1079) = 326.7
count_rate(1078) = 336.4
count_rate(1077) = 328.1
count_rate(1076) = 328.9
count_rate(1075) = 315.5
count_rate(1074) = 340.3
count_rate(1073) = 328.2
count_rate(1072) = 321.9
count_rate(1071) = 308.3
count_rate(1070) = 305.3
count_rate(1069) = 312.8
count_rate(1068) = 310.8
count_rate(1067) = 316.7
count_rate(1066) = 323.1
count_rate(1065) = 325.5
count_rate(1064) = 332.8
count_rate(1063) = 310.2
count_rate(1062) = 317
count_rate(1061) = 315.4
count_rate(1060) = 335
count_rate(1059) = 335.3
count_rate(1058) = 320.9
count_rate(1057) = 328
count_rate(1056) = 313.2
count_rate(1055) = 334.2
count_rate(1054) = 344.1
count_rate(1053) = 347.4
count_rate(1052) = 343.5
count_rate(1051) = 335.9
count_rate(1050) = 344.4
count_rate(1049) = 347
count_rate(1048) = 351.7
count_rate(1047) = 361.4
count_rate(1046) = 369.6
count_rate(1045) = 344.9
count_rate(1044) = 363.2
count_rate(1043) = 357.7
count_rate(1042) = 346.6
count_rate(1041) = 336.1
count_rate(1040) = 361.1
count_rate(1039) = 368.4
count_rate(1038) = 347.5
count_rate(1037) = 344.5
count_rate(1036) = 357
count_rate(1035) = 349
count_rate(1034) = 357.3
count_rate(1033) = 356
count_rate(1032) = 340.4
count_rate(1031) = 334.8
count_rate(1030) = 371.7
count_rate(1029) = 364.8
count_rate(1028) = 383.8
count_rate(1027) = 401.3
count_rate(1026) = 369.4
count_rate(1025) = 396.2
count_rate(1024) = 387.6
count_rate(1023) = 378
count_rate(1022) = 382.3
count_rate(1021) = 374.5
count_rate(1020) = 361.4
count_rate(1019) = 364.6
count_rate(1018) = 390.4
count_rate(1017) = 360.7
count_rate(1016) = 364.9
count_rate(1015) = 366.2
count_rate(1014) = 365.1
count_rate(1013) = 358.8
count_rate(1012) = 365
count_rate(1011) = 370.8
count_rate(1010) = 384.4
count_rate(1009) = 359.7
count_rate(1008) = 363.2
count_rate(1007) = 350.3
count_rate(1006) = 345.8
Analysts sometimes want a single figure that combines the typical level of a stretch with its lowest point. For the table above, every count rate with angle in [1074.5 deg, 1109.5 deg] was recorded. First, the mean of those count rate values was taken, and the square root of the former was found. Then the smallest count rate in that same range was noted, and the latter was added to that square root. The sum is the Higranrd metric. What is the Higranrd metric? 332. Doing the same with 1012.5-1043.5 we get 354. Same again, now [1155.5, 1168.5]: 425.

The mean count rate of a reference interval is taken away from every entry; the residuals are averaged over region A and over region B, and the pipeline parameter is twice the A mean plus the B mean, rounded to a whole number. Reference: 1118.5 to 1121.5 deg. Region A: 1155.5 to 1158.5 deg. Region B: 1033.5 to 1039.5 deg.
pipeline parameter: 83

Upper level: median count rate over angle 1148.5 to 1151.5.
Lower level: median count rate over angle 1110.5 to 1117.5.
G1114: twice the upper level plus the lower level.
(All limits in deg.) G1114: 1259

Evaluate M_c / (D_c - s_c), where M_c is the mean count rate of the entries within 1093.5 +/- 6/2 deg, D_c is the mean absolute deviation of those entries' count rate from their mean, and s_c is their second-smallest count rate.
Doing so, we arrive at -1.071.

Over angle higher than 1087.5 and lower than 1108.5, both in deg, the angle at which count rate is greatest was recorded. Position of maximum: 1098 deg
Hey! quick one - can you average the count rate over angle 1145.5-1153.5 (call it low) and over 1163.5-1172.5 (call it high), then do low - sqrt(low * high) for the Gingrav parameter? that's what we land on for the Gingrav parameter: 4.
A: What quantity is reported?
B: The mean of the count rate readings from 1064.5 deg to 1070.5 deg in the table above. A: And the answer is 316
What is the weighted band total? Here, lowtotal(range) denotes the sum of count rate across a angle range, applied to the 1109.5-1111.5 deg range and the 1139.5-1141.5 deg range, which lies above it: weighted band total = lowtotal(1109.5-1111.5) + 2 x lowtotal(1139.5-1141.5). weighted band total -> 2451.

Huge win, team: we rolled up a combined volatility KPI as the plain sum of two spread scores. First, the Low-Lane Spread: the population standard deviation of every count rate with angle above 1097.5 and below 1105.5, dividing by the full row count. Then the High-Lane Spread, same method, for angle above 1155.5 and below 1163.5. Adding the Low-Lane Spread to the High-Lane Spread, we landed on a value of 21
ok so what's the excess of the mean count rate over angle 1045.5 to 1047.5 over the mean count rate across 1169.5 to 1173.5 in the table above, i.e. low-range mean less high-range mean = -75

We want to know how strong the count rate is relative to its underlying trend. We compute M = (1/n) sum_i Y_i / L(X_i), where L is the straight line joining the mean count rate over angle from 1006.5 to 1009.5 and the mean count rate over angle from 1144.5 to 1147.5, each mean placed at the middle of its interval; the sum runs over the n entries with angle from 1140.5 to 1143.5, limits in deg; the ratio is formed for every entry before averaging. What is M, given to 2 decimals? 1.05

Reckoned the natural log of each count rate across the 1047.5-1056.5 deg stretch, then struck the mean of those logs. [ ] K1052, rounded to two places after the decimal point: 5.83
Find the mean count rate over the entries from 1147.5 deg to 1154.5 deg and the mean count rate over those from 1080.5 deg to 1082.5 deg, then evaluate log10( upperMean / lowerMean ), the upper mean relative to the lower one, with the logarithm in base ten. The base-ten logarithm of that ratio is 0.11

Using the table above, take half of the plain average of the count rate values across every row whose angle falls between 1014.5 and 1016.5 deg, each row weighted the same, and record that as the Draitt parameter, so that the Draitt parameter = 183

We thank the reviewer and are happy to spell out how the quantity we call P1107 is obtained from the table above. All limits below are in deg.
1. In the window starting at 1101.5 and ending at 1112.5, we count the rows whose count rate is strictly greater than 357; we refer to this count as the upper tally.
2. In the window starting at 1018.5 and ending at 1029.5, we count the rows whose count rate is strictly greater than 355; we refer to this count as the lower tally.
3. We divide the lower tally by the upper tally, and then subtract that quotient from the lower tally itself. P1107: 9.4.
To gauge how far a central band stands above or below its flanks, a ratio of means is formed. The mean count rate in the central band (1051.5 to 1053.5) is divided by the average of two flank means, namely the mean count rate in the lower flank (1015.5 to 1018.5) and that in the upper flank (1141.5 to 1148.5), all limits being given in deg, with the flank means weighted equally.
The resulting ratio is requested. 0.85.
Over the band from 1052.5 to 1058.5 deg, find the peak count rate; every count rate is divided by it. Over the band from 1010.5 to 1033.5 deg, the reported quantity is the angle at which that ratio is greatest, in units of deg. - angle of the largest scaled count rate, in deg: 1027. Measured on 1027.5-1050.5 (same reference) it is 1028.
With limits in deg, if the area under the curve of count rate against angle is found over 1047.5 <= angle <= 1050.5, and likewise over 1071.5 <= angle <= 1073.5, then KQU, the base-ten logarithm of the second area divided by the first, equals -0.21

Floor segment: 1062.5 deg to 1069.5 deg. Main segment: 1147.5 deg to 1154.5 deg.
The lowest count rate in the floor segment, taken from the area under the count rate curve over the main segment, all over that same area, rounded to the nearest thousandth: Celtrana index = 0.898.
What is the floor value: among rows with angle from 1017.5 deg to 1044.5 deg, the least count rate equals 334.8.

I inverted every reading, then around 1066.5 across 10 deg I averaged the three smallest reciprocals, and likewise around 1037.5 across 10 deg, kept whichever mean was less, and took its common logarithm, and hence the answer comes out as -2.56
